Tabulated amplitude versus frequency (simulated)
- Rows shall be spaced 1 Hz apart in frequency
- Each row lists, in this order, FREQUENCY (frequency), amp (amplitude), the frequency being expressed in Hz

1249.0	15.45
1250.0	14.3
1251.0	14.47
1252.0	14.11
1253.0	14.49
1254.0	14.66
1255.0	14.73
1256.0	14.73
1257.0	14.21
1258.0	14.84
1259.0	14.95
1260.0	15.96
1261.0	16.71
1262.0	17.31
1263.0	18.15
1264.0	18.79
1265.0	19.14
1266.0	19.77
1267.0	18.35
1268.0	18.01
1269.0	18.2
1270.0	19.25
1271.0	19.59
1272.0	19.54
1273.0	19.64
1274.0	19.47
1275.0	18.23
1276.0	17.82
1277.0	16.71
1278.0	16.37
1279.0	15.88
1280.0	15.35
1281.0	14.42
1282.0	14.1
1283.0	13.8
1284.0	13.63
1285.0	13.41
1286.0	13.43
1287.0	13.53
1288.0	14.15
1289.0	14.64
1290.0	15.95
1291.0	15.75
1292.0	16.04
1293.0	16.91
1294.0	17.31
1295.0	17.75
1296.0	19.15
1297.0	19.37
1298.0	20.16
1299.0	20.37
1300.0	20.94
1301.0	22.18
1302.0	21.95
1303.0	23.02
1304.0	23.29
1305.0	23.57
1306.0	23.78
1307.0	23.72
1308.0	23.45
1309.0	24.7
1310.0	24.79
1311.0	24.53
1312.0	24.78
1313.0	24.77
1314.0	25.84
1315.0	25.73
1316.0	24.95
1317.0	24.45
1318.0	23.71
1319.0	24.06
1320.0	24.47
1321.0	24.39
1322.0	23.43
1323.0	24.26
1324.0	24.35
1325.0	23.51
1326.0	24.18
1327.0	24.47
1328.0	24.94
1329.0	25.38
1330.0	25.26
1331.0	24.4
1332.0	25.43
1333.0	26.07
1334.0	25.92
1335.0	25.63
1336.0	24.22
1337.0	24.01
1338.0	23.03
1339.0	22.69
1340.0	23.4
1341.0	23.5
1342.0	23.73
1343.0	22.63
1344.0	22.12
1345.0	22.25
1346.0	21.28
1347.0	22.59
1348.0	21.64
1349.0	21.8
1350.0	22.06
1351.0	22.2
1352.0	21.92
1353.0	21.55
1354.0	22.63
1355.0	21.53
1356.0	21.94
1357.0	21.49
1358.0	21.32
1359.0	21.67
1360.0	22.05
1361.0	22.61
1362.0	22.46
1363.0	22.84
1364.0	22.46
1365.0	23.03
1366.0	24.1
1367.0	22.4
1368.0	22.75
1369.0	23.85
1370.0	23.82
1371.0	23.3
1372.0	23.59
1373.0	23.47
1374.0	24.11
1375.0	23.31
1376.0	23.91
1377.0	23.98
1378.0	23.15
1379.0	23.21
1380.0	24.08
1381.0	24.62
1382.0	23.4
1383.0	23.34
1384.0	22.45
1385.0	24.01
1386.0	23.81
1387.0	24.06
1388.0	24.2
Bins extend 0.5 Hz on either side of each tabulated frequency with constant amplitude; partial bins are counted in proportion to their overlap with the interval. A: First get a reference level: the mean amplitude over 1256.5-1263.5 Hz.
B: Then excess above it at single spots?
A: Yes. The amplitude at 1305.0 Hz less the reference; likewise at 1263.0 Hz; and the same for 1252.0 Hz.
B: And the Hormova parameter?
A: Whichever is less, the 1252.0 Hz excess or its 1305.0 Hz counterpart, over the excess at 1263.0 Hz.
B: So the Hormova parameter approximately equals -0.9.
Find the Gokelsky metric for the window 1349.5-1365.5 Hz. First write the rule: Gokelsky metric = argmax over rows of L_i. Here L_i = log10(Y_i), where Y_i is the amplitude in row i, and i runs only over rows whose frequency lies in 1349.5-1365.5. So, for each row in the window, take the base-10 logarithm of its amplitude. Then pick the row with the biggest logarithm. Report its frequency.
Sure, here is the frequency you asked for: 1365.0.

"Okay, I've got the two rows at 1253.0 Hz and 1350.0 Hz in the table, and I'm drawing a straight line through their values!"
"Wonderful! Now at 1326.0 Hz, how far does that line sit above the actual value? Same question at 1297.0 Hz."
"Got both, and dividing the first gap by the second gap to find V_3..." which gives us 2.8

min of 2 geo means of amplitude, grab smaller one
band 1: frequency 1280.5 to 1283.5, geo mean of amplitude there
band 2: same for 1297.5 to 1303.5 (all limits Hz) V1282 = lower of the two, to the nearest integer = 14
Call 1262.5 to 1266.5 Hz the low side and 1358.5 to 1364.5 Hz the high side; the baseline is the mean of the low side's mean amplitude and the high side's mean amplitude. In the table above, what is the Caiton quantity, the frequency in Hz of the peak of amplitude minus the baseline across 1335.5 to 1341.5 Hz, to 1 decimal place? 1336.0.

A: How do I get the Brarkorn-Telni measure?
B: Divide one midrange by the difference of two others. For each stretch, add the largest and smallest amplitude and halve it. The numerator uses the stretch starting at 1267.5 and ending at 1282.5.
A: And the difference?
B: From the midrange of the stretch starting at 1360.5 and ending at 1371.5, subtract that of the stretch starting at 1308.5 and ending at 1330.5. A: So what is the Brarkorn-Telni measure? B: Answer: -12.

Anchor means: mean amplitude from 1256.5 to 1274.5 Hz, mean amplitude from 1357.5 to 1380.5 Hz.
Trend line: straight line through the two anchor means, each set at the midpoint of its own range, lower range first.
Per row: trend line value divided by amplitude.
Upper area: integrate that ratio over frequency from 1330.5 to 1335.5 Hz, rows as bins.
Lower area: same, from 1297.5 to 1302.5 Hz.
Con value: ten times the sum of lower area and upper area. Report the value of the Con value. 88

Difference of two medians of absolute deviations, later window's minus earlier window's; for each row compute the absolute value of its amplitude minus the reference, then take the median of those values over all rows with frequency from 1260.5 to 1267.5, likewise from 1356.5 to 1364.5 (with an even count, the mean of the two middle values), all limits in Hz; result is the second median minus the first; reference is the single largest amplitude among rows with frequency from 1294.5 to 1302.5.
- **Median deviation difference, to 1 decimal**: -3.4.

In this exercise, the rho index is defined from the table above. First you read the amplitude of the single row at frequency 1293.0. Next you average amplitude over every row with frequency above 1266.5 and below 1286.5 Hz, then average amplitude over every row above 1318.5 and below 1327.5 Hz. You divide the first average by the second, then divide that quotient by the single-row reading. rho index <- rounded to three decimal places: 0.041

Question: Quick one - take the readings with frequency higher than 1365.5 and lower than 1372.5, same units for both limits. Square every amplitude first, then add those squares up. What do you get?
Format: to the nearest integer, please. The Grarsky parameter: 3836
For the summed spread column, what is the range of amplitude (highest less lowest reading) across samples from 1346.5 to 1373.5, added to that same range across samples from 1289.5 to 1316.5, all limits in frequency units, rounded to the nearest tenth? 12.9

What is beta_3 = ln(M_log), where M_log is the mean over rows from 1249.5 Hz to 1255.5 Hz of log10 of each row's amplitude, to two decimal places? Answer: 0.15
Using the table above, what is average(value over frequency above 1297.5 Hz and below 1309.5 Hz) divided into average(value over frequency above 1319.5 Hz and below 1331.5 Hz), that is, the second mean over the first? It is 1.1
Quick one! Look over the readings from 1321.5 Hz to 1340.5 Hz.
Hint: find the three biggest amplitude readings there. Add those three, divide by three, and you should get 25.9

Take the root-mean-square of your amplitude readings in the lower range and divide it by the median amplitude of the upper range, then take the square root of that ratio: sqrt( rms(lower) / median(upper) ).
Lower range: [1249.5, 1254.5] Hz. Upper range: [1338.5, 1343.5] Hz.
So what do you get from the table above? 0.78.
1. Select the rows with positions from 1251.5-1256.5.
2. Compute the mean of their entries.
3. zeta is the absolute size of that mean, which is 15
